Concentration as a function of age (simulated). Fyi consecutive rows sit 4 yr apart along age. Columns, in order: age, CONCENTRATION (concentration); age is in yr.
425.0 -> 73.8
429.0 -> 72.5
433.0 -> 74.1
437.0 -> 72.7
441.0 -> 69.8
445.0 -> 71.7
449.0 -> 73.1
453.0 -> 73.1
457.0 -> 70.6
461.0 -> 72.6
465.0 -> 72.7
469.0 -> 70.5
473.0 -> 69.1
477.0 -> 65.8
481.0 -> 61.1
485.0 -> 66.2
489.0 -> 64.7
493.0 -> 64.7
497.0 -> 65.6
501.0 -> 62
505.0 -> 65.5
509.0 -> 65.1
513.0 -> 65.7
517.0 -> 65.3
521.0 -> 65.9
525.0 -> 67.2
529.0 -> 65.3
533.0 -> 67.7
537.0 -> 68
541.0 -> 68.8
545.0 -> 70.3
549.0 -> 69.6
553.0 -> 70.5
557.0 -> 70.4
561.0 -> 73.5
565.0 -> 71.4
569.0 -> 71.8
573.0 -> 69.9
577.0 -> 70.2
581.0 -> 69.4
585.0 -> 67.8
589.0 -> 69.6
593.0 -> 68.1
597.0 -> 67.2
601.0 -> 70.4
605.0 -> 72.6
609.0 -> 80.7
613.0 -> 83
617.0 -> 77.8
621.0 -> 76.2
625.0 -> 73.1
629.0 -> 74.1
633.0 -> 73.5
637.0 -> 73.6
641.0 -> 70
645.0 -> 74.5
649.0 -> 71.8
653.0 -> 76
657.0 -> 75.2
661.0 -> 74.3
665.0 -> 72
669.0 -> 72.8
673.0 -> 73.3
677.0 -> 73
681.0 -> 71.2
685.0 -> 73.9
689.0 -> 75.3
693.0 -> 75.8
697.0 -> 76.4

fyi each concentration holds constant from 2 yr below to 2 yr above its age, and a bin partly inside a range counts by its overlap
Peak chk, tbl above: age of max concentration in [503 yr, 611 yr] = 609.0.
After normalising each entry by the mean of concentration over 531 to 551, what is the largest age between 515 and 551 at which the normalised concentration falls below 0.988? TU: 537.0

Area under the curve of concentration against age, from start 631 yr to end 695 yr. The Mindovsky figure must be 4705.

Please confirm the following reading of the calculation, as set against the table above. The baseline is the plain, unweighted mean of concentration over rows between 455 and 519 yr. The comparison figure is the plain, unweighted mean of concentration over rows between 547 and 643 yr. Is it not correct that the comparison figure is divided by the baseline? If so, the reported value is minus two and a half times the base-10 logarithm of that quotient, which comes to -0.087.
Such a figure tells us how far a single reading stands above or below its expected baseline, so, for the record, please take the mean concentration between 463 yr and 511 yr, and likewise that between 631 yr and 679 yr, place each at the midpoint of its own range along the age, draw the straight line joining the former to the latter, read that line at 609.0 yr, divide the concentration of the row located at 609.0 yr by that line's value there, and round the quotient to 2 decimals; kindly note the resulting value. 1.13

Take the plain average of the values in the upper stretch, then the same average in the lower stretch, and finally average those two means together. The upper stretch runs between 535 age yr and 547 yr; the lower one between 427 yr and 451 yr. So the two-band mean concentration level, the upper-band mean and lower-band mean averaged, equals 70.7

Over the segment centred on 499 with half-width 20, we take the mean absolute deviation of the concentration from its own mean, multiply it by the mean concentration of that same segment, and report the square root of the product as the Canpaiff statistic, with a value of 9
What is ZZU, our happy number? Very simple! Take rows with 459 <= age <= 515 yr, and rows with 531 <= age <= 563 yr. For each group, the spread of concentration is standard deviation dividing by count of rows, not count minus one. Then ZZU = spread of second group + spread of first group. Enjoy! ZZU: 5.1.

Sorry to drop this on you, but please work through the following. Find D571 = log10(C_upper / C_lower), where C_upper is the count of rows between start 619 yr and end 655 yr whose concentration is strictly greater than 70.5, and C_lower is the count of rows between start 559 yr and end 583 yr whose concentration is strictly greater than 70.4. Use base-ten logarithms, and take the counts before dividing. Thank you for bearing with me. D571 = 0.4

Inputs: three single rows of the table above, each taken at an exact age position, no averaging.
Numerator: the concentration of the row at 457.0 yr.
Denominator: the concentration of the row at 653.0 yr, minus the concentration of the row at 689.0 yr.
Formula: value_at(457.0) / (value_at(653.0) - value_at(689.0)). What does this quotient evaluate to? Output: 101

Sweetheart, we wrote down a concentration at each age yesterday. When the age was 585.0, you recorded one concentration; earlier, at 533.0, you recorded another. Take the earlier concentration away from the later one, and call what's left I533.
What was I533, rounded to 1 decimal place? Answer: 0.1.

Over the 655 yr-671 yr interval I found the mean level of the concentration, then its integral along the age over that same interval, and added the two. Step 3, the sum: 1251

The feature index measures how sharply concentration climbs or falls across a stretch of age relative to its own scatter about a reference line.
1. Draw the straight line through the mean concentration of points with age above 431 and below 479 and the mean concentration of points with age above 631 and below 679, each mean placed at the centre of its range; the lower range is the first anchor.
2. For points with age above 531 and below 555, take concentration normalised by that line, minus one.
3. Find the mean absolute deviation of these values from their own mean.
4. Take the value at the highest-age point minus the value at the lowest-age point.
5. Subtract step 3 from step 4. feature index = 0.02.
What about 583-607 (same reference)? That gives 0.04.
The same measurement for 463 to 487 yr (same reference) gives -0.14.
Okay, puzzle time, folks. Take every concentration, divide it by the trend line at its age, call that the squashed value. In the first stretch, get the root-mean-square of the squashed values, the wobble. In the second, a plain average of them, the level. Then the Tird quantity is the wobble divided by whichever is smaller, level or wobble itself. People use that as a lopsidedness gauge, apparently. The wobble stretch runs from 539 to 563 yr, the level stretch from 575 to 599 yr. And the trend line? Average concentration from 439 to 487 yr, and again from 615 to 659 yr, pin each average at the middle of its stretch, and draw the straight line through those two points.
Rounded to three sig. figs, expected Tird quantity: 1.04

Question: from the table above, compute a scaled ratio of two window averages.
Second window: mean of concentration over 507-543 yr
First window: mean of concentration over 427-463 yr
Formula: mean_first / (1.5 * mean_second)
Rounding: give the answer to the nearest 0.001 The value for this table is 0.724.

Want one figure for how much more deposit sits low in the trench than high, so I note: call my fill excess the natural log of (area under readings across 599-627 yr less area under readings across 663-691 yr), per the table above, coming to 4.5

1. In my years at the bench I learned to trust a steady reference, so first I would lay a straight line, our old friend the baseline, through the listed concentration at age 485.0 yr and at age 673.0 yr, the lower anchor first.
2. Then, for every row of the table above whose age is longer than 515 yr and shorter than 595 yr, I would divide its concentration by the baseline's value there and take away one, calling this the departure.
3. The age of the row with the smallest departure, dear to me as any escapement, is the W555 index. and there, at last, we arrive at 529.0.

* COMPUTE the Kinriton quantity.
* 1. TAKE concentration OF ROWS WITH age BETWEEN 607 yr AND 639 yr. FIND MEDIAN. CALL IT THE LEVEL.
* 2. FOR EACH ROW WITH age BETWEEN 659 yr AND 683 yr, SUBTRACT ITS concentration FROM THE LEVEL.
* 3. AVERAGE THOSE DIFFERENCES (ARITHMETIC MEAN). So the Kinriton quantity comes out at 2.4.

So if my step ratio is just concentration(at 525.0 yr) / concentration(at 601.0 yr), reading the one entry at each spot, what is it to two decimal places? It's 0.95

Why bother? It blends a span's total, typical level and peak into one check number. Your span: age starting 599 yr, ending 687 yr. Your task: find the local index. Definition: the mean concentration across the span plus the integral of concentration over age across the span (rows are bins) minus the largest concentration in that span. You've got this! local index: 6523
